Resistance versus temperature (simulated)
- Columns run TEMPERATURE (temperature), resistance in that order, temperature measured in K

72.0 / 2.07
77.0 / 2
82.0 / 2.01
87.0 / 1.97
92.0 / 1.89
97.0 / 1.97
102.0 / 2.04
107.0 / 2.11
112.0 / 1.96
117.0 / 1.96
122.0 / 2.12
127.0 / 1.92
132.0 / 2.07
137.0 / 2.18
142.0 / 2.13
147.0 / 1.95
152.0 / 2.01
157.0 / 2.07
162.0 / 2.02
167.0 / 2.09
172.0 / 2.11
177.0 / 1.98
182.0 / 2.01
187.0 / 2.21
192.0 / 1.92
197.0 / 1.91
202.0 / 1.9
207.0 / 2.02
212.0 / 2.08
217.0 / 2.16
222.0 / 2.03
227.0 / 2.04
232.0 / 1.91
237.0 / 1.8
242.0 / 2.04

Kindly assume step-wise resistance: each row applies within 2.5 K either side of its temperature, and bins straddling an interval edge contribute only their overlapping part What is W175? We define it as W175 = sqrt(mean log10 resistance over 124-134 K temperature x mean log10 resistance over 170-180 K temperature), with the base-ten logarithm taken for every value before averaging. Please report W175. 0.305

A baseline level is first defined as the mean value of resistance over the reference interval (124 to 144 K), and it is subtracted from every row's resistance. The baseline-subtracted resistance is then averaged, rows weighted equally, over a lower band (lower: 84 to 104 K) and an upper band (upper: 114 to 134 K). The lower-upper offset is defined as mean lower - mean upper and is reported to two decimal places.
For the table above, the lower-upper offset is -0.05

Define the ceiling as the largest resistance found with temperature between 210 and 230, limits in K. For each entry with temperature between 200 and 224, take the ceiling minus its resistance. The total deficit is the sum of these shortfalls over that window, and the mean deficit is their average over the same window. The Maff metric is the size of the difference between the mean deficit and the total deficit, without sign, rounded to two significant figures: 0.49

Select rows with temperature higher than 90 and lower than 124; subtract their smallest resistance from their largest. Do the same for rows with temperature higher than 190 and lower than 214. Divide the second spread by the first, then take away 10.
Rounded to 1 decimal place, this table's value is -9.2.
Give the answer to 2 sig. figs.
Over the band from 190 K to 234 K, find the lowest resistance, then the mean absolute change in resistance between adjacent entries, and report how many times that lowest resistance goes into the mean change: 0.036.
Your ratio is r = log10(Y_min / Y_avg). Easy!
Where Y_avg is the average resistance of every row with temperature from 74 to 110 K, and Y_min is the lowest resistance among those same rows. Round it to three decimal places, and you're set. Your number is -0.024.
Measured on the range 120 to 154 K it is -0.029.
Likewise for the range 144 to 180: -0.018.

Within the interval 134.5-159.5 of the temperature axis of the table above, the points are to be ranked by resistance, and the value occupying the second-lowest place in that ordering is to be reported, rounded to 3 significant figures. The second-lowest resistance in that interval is 2.01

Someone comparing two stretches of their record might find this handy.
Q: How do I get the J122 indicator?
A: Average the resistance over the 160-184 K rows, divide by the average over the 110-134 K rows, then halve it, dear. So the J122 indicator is 0.509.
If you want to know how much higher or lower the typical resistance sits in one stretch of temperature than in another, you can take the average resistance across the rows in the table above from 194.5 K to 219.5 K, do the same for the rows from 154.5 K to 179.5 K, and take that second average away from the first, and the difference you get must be -0.040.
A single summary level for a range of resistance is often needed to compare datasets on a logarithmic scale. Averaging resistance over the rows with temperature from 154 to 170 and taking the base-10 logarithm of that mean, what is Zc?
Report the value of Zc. 0.314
